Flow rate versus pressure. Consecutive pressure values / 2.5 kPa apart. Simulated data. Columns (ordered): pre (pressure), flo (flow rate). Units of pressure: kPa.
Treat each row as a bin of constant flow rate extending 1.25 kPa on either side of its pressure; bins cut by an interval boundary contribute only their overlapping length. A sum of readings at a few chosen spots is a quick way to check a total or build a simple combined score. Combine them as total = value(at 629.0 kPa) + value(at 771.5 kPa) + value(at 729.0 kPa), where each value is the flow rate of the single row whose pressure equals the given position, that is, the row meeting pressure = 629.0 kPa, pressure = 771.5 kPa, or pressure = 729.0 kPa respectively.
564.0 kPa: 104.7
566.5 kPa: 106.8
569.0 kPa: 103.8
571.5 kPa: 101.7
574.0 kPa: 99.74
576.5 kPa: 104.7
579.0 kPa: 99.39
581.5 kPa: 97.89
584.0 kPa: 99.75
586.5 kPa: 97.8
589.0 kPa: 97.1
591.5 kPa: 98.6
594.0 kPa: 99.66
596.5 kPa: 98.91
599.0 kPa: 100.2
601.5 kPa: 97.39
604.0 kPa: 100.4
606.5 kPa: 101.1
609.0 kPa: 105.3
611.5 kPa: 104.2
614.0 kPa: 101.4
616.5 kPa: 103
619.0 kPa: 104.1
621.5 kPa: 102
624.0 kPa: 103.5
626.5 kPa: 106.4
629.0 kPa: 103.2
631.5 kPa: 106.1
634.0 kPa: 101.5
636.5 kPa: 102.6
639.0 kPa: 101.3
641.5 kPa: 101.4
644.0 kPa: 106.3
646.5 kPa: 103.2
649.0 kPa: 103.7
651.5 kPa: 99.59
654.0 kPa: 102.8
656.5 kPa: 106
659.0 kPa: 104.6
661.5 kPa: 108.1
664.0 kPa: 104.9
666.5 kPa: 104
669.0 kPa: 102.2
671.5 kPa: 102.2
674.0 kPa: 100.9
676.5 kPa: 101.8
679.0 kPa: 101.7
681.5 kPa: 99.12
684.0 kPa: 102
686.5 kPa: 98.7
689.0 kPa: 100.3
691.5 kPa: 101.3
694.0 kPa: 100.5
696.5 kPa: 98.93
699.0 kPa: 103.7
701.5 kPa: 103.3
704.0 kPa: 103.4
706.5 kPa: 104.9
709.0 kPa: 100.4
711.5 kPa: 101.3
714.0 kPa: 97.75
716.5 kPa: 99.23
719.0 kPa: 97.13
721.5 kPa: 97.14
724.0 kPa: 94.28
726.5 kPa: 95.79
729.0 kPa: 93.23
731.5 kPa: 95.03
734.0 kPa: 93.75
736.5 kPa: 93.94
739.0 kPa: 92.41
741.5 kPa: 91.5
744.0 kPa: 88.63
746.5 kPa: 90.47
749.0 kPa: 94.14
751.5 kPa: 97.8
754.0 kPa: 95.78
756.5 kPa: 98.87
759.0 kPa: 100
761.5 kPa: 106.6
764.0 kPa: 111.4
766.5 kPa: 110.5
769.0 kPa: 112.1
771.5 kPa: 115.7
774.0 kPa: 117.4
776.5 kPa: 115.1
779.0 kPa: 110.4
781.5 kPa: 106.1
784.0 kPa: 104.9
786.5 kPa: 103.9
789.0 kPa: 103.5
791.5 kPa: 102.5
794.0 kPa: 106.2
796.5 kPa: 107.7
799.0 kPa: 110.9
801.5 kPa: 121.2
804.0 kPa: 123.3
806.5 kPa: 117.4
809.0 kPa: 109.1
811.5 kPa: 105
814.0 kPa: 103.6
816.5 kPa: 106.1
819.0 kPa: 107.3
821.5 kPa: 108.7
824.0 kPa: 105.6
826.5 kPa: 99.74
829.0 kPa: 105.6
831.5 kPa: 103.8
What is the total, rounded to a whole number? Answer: 312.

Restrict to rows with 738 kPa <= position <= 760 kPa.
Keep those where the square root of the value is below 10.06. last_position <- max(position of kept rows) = 759.0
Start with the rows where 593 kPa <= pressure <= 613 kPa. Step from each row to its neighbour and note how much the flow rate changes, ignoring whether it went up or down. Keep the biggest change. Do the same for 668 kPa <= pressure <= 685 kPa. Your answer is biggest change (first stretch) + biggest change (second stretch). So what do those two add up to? 7.1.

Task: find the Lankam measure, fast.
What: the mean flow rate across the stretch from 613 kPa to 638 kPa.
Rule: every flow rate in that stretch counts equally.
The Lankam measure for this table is 103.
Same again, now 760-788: 110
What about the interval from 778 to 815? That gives 109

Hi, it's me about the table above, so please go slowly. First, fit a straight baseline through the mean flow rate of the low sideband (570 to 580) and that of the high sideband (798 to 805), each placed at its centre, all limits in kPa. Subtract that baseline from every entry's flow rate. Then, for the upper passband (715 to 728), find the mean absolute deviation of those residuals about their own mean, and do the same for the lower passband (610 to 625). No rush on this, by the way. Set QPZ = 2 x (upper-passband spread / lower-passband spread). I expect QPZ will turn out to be 3.5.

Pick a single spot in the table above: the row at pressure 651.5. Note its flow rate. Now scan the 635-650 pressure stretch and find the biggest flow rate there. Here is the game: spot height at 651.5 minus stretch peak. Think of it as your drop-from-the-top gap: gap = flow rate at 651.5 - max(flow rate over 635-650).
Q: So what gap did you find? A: -6.71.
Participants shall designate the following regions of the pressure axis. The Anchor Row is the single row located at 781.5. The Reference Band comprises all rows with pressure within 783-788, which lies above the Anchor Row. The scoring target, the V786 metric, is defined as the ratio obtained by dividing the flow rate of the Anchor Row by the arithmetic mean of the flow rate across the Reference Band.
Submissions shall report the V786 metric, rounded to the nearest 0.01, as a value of 1.02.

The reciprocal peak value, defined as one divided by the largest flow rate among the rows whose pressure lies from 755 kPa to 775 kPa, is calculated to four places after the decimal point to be 0.0085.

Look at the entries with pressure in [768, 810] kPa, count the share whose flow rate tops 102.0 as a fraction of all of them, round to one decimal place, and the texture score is 1.0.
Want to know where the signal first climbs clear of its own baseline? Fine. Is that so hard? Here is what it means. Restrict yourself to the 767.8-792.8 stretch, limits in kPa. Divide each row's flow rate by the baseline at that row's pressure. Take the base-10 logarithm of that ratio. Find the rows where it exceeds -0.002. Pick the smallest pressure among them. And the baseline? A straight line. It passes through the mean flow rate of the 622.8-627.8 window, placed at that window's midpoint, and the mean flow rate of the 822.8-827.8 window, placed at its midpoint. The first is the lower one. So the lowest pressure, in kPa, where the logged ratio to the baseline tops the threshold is 769.0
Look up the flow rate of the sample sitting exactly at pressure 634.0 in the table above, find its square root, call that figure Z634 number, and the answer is 10.1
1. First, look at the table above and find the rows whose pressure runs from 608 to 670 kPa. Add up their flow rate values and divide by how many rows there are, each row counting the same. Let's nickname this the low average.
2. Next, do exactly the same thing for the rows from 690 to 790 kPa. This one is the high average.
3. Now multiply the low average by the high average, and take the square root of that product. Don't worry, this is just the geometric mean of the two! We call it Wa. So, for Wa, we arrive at 102.3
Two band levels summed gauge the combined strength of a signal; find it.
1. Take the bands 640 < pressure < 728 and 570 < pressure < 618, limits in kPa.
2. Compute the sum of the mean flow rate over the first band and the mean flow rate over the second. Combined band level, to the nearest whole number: 202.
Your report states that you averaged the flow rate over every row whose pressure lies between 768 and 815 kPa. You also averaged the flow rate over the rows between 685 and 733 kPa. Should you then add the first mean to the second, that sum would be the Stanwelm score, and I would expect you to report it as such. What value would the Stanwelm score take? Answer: 210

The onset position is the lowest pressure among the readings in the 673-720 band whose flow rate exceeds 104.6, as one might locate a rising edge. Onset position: 706.5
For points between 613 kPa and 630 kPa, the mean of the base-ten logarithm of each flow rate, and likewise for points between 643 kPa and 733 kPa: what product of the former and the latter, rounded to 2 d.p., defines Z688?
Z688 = 4.04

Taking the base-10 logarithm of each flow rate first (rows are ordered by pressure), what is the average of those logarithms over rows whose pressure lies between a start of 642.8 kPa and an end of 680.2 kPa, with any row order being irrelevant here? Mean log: 2.01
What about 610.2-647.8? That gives 2.01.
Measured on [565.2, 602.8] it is 2.00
